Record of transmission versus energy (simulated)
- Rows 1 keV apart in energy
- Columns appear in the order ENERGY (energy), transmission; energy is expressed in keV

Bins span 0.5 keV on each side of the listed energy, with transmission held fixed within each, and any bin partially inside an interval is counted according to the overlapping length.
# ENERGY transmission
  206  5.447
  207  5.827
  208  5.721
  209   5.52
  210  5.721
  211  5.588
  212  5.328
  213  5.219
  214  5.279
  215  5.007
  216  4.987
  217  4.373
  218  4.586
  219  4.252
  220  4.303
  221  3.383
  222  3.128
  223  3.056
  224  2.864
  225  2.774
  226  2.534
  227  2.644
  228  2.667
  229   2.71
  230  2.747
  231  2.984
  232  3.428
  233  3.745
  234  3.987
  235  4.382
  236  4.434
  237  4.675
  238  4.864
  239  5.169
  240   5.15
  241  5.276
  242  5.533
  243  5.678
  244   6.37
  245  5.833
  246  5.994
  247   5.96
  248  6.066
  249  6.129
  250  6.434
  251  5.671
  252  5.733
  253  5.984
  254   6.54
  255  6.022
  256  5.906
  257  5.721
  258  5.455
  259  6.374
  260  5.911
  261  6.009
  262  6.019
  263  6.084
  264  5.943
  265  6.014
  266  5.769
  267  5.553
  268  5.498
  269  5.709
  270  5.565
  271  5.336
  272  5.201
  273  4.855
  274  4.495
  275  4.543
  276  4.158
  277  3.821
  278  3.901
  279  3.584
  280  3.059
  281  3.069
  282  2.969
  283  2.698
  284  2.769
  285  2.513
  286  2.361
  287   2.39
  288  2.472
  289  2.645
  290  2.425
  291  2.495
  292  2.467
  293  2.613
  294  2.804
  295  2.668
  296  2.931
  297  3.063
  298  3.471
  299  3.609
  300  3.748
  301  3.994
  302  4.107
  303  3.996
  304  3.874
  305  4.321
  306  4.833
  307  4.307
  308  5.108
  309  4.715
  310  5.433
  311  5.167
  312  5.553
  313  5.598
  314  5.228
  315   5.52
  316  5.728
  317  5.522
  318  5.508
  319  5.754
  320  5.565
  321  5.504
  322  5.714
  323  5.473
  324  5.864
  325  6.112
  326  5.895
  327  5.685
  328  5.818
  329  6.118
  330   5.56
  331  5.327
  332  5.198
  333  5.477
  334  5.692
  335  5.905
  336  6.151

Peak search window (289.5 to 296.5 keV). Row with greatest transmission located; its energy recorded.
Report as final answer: 296 keV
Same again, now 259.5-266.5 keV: 263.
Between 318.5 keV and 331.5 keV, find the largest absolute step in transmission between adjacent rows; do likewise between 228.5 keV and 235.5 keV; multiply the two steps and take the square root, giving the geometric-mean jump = 0.50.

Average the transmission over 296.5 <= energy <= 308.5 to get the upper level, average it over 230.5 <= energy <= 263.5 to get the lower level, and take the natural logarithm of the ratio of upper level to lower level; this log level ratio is -0.3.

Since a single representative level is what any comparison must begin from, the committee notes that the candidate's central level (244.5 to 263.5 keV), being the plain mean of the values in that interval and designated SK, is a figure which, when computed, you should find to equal 6.0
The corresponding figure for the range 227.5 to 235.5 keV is 3.3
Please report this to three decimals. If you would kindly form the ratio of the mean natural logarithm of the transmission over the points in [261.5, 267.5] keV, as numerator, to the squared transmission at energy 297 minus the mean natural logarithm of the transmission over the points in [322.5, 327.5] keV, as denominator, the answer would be 0.233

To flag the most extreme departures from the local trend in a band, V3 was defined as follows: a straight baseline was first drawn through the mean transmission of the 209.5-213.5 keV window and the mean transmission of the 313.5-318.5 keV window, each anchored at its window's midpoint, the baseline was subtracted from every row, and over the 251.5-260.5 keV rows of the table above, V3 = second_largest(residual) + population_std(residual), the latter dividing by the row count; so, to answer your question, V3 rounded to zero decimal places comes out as 1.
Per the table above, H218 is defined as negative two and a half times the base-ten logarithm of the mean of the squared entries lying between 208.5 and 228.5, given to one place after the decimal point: -3.2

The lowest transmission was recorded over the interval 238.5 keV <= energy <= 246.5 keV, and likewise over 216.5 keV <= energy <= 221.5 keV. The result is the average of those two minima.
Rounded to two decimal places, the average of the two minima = 4.27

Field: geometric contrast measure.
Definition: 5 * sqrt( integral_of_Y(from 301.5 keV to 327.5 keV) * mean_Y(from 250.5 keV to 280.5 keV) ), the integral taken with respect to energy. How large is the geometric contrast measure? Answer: 135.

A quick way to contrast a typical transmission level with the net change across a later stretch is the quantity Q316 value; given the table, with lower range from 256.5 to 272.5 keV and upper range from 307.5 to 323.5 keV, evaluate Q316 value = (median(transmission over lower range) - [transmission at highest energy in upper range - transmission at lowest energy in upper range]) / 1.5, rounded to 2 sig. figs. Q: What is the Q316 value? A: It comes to 3.6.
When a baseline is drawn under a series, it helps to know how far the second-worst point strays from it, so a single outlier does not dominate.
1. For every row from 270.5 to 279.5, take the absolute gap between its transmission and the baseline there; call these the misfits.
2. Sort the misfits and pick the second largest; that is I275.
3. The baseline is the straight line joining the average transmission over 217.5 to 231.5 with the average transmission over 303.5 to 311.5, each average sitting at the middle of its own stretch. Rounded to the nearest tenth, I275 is 1.1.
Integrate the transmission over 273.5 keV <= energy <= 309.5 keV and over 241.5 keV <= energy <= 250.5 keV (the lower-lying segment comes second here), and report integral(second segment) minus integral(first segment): -69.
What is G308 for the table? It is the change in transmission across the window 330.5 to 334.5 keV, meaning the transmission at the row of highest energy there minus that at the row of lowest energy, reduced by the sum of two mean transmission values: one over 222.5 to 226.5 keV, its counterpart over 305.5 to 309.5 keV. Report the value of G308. -7.2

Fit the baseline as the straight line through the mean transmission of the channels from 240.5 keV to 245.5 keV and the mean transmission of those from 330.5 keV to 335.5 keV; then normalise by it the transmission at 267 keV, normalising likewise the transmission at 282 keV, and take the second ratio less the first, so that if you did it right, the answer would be -0.5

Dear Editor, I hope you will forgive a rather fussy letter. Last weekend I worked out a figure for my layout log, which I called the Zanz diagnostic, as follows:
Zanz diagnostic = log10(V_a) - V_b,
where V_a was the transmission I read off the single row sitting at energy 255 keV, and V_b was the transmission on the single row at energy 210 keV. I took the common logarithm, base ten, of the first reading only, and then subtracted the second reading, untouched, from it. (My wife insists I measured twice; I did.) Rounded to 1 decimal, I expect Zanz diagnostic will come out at -4.9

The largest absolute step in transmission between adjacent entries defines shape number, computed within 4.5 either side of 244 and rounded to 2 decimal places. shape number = 0.69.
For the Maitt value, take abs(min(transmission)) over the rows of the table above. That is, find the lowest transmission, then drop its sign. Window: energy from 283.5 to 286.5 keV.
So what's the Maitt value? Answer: 2.36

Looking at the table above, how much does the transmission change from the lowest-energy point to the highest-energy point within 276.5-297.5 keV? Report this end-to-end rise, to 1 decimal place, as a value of -0.8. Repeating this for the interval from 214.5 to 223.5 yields -2.0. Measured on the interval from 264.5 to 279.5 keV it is -2.4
